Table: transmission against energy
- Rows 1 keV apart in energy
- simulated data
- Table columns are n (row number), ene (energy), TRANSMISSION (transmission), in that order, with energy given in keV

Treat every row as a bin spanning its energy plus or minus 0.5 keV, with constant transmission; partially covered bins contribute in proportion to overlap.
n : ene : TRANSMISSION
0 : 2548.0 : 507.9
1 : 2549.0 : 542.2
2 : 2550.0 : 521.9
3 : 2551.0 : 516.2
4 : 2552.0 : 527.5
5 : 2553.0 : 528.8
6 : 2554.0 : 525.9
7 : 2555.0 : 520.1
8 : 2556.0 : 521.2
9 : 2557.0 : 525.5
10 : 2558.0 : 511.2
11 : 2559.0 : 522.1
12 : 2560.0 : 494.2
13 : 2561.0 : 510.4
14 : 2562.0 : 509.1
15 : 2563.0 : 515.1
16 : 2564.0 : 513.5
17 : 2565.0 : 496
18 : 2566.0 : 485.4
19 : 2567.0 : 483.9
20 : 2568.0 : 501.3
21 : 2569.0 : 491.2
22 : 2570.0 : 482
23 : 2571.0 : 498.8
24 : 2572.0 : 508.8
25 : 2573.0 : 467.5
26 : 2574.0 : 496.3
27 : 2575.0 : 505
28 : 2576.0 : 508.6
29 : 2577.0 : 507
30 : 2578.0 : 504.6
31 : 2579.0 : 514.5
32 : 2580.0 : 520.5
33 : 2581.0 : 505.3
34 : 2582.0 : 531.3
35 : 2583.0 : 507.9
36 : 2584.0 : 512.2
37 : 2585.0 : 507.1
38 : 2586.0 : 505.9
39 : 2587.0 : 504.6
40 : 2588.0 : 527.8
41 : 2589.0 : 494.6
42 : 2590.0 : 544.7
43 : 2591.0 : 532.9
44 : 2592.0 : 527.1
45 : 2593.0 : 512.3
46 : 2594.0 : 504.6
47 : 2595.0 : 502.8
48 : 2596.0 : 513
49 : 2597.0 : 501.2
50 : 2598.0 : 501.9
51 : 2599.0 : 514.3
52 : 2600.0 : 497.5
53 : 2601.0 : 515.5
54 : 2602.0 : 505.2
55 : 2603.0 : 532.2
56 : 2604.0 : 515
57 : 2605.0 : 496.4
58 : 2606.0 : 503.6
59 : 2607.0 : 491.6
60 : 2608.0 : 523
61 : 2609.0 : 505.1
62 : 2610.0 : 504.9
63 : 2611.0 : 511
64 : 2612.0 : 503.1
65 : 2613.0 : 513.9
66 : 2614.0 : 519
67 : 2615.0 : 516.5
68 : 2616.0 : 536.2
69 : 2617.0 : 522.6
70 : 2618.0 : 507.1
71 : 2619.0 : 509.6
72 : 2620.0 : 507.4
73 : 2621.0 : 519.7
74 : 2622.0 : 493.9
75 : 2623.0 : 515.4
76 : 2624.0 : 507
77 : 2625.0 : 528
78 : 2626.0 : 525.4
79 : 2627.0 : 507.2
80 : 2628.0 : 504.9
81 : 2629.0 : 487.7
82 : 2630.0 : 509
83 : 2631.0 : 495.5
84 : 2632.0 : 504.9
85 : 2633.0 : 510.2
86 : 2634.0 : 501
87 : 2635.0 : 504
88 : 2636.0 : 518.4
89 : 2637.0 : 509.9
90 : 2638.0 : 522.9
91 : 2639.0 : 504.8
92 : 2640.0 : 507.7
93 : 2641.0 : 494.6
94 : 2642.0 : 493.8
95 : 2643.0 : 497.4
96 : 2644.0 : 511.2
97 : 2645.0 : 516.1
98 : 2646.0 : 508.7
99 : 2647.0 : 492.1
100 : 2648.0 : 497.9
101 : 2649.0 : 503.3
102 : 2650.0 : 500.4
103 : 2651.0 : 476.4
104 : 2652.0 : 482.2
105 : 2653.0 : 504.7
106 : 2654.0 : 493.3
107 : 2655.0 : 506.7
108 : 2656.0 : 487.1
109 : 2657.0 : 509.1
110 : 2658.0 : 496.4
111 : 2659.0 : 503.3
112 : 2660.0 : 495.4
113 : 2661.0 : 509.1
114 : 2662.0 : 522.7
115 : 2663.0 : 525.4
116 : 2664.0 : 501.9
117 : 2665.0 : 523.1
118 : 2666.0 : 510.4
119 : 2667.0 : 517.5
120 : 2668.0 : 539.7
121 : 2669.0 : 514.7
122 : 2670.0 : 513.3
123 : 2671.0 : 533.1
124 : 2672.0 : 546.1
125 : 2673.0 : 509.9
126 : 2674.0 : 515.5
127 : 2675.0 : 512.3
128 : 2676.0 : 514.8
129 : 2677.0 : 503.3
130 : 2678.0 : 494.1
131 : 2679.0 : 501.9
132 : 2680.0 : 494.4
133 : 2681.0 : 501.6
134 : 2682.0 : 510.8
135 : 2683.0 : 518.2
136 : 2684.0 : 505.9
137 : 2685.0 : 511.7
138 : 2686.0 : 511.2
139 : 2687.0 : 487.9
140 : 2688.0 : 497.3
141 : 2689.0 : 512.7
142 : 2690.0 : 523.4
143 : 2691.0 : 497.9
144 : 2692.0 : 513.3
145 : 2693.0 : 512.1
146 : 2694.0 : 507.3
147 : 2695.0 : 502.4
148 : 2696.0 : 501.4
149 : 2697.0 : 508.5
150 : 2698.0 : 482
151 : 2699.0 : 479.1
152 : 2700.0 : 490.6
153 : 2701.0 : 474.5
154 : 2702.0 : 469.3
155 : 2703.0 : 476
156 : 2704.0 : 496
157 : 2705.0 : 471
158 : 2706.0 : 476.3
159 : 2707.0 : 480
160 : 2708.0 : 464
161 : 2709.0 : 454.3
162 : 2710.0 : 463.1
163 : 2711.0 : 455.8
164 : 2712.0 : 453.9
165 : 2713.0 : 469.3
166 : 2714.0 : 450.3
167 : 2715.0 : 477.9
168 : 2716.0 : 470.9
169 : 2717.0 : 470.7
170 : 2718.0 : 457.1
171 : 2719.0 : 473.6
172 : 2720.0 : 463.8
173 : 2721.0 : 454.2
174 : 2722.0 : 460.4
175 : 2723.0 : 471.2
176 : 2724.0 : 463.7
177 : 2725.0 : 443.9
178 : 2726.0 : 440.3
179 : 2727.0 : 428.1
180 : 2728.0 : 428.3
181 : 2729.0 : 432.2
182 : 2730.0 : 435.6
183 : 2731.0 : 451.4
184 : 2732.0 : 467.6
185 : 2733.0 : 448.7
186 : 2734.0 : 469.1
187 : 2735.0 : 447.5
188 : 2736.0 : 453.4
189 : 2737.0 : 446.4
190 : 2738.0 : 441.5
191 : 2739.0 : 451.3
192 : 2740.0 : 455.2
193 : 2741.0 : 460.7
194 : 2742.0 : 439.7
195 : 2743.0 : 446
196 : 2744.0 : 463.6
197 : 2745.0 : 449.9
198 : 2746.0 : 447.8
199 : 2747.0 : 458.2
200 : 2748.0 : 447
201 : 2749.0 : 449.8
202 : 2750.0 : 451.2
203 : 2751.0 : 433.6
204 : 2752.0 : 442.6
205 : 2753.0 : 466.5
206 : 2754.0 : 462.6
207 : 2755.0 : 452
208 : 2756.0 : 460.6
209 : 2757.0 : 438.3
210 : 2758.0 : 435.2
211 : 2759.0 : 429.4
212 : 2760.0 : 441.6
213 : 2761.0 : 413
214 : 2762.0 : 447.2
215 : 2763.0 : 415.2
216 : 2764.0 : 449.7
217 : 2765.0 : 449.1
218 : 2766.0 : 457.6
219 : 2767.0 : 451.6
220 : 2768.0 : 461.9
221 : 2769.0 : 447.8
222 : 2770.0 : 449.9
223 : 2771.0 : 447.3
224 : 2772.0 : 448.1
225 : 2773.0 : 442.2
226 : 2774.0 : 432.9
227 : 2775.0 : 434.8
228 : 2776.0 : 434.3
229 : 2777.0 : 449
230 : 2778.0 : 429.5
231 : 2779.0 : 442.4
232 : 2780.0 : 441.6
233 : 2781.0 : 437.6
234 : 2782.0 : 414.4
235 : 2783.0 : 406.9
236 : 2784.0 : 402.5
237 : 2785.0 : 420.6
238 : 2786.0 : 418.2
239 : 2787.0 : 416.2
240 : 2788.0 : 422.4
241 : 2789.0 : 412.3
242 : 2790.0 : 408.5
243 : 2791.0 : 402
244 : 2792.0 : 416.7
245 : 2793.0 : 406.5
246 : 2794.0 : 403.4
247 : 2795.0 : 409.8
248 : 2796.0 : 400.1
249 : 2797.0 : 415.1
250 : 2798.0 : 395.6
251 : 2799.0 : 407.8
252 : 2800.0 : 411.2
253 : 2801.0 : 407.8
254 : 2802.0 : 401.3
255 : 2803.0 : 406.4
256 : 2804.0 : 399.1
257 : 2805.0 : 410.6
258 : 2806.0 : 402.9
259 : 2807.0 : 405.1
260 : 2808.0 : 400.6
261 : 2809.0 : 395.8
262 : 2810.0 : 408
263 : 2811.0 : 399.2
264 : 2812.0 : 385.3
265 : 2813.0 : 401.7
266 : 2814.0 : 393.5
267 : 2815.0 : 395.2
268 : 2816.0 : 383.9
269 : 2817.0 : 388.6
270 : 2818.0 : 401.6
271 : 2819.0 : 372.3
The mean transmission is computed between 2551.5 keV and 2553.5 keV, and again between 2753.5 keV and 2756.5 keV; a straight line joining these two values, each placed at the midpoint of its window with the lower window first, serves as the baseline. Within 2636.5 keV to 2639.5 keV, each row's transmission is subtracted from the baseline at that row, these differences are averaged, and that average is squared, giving 191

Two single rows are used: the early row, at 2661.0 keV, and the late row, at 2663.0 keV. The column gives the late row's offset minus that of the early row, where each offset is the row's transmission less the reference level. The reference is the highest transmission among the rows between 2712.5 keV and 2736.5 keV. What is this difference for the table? 16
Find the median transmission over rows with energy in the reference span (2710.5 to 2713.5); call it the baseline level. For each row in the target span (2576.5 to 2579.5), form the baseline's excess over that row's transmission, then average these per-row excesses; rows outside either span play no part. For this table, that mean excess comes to -53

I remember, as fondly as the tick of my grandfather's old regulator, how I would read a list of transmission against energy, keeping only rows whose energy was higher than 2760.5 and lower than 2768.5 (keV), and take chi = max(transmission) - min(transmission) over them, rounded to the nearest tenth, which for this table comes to 48.9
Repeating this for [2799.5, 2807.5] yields 12.1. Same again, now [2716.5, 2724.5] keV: 19.4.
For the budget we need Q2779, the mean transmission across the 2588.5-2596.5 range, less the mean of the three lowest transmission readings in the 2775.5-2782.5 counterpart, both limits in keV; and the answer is 90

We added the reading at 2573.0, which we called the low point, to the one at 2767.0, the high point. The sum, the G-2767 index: 919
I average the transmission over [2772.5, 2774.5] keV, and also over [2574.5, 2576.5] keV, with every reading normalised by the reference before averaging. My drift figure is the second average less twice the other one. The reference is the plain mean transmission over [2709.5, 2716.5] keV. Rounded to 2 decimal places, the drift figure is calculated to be -0.80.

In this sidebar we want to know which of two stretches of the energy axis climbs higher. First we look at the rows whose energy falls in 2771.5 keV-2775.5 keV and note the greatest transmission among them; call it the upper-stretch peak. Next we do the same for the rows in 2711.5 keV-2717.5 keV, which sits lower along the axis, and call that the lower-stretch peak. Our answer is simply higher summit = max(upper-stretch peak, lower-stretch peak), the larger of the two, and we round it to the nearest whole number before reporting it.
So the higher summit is 478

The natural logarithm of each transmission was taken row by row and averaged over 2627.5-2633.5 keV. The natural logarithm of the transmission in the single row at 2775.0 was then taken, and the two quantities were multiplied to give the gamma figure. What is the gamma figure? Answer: 37.8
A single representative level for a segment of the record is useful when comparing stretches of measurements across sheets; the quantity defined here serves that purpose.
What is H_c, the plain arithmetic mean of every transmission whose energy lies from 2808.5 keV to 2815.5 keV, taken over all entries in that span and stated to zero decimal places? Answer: 397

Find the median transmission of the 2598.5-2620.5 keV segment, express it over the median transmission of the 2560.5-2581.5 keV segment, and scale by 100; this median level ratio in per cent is 101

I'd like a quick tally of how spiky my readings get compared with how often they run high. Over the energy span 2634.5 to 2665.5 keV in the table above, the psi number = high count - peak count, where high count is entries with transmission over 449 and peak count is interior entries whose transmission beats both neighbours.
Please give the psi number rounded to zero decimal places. 21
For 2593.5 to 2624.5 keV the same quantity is 19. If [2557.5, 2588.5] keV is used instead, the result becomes 22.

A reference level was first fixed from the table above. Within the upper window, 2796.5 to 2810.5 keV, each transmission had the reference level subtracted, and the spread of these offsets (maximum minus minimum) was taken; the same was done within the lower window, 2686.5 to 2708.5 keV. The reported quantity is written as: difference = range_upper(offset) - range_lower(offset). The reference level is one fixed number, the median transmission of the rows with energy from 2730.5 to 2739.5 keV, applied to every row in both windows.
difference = -40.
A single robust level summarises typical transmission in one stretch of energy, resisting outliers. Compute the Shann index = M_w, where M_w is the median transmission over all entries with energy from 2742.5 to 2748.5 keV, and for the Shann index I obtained 449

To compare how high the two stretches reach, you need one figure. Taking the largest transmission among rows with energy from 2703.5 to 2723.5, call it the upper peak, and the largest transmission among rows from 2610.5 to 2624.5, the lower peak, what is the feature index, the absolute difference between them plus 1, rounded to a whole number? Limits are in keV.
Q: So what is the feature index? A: 41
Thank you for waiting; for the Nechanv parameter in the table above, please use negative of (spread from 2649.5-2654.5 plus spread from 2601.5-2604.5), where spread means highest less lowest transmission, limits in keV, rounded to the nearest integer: -55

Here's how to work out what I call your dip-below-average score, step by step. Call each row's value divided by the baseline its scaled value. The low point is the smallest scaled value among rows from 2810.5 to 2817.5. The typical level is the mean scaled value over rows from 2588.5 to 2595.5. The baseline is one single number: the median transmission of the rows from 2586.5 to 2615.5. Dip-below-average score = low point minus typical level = -0.26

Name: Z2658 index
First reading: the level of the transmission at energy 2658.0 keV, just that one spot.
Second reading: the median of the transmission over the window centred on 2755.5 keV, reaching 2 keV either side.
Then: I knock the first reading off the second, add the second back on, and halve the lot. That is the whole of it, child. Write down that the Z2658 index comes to 208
